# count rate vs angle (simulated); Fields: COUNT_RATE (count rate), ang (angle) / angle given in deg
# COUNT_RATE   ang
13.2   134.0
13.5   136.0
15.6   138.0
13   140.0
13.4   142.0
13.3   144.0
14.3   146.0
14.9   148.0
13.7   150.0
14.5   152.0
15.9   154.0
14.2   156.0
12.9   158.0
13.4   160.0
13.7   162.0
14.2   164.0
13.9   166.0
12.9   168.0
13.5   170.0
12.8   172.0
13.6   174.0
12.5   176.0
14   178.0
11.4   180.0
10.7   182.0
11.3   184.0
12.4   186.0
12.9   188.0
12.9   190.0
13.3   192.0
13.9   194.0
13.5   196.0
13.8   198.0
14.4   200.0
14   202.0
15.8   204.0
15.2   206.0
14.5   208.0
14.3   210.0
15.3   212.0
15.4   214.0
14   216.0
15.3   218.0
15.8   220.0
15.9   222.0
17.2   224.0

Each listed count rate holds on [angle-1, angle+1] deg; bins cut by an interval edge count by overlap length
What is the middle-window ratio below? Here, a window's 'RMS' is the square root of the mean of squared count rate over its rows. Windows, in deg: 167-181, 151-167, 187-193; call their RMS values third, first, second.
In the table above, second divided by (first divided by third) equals 12.0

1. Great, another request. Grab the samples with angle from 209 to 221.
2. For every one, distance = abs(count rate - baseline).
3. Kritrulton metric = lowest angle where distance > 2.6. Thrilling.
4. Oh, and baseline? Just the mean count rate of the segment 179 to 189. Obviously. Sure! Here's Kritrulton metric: 212.0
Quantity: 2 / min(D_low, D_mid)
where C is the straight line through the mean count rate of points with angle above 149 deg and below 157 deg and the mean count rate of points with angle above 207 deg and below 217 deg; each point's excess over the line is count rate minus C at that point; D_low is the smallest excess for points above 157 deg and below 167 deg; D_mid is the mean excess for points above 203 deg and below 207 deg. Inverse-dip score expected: -1.19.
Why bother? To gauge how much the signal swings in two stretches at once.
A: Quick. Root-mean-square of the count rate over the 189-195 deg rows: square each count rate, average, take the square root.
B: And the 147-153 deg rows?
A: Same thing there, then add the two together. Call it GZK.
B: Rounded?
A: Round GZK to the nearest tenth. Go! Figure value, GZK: 27.7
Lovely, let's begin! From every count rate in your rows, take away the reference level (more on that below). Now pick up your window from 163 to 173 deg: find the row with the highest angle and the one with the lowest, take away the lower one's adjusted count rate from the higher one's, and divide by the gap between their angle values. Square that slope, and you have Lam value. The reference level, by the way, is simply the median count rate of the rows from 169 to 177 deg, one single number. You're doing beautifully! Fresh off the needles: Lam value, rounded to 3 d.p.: 0.031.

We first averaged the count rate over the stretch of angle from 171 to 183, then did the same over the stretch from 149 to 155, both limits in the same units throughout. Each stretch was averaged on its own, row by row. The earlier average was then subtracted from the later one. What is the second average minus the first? 2.2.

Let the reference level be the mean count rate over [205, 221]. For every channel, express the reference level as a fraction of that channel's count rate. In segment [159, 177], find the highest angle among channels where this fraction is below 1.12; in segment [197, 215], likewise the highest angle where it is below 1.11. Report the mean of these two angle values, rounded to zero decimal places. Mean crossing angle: 194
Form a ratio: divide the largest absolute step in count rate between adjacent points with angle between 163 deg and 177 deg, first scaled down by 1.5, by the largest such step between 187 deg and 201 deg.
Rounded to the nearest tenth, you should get 1.2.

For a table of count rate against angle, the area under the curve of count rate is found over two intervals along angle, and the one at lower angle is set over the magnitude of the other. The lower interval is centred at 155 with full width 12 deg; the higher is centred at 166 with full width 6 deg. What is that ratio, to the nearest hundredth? 2.06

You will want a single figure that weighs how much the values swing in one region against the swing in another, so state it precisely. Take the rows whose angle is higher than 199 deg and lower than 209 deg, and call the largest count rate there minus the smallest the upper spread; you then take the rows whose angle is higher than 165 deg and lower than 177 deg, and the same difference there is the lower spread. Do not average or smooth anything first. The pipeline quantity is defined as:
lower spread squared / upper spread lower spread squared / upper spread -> 1.1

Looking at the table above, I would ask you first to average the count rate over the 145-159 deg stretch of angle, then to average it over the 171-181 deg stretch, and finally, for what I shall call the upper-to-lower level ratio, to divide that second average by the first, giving 0.90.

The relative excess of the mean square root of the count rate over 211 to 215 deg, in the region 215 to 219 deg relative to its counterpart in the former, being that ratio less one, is -0.023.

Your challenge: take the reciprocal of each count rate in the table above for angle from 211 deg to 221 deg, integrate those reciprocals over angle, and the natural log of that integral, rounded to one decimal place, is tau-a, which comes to -0.4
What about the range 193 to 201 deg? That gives -0.6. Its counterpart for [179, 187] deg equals -0.4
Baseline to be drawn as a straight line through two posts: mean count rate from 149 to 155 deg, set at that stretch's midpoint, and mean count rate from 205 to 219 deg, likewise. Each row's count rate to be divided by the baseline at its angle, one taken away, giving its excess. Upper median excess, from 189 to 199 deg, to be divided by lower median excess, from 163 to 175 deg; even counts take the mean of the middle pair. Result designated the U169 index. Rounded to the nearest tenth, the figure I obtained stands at 1.1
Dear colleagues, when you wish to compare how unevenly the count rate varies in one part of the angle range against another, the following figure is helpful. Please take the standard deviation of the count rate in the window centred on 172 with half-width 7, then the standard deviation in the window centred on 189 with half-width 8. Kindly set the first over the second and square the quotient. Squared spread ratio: 0.3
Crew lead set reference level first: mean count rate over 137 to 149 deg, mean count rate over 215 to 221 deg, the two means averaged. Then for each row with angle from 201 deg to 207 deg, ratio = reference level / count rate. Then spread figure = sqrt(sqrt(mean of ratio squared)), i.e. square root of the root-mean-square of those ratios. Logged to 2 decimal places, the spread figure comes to 0.99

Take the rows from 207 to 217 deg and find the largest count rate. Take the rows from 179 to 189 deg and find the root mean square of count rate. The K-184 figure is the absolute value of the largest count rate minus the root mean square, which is 3.6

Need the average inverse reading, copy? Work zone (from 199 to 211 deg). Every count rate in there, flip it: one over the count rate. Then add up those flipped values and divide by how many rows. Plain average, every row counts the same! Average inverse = 0.068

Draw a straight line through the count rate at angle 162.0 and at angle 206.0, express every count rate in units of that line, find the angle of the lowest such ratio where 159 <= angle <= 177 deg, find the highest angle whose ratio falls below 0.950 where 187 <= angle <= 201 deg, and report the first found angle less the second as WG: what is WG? -22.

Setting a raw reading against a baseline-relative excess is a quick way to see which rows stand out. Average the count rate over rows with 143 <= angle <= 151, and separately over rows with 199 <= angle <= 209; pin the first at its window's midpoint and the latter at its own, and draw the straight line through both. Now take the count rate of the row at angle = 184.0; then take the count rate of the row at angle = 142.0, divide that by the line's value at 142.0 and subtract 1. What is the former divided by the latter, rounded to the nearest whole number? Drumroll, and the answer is -270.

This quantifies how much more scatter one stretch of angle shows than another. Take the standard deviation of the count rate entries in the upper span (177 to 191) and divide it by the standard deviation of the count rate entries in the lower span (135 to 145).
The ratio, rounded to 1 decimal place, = 1.1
